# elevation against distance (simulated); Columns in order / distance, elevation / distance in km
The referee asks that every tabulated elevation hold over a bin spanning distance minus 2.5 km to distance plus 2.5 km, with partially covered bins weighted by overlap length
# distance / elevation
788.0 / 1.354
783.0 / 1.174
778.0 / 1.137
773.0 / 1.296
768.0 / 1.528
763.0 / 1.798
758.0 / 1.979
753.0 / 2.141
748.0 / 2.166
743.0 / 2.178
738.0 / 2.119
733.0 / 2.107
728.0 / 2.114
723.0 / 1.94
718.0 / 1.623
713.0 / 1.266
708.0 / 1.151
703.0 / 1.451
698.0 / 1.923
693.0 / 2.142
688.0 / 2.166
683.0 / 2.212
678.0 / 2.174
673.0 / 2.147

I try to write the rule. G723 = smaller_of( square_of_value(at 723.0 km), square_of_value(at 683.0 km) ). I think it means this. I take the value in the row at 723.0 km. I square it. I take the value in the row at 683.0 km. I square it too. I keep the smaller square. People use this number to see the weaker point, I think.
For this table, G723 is 3.8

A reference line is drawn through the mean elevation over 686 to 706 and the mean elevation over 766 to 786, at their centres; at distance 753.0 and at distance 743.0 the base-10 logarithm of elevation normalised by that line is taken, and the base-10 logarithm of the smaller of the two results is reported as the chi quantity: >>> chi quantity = -0.82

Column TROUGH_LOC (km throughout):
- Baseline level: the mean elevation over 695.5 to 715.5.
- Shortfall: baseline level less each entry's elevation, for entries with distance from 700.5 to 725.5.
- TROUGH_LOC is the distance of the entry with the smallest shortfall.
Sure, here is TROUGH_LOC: 723.0 km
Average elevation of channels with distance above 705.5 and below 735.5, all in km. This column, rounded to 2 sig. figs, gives 1.7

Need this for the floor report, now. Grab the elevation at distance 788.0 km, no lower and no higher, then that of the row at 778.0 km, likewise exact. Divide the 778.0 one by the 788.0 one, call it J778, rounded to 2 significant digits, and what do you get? 0.84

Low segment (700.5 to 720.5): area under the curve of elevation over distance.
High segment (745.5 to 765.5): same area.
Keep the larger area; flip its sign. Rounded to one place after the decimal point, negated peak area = -40.4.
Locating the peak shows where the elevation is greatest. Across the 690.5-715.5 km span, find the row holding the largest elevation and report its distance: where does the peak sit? 693.0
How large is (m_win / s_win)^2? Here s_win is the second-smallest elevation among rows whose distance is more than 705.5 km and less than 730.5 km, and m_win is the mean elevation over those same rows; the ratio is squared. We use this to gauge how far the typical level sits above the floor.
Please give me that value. 1.64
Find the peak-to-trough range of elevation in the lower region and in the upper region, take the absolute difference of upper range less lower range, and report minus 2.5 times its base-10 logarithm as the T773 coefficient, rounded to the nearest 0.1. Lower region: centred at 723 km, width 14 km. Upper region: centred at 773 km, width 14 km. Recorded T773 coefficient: 2.5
